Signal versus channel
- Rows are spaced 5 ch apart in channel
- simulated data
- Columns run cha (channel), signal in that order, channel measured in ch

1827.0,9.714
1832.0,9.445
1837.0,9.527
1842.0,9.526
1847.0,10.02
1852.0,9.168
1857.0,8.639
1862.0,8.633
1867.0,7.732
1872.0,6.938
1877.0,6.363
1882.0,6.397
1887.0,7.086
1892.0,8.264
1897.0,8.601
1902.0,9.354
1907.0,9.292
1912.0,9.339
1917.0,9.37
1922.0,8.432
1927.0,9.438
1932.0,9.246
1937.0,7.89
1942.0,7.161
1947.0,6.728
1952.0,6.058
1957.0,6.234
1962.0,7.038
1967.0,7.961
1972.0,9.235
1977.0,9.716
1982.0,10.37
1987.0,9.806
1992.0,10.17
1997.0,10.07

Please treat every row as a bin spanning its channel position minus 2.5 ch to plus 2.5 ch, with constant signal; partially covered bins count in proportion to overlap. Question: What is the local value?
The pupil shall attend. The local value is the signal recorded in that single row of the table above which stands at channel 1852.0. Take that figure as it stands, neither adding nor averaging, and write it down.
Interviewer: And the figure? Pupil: 9.168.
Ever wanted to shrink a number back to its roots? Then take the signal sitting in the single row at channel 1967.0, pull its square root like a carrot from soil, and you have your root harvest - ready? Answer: 2.8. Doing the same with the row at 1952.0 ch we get 2.5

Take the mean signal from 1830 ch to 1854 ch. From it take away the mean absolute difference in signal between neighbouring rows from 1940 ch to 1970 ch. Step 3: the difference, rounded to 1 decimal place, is 8.9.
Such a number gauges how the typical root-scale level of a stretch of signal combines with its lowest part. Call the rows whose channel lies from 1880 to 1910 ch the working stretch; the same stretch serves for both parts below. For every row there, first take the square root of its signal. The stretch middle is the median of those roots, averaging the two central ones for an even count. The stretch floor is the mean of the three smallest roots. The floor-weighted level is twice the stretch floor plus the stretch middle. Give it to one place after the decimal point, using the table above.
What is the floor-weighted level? 8.3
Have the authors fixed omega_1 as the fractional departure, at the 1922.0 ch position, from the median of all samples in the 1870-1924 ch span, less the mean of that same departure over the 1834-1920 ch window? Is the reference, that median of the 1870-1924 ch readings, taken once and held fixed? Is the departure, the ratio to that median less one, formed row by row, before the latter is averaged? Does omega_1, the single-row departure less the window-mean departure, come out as 0.0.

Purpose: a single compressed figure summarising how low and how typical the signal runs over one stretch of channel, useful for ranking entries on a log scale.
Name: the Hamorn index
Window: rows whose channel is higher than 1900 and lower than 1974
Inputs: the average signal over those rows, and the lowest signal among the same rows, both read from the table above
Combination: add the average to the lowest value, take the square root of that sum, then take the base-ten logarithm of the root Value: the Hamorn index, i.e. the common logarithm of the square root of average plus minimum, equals 0.577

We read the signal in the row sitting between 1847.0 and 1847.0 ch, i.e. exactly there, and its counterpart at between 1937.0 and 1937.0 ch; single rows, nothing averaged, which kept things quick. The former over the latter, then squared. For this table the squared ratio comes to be 1.6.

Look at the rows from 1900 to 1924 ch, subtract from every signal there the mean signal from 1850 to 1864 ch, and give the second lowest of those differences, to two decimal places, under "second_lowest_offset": 0.48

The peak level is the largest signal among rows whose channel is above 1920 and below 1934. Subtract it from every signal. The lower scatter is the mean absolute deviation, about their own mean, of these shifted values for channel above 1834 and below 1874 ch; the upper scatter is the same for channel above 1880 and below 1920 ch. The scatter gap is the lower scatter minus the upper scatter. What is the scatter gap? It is -0.12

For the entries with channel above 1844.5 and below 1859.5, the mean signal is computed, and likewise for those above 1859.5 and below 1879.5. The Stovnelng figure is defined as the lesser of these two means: 7.4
